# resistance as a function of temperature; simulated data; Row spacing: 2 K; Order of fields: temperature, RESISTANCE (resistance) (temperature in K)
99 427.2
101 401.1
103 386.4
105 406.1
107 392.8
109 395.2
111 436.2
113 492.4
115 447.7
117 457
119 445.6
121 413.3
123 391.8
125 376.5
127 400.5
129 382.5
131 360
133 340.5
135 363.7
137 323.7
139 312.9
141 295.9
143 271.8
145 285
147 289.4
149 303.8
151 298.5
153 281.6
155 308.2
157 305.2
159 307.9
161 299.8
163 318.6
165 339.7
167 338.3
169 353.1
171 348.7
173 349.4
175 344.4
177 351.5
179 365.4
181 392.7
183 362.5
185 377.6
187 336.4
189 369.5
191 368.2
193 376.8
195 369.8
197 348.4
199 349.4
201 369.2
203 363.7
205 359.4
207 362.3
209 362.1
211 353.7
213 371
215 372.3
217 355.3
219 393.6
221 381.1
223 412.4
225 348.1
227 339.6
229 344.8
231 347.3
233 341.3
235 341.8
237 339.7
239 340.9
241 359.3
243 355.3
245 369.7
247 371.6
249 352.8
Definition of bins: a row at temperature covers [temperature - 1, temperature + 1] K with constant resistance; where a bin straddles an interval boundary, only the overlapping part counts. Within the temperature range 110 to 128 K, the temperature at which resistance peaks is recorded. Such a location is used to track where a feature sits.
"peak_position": 113 K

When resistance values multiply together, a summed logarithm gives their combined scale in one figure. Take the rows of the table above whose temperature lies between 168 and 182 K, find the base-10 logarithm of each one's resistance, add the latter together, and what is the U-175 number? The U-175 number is 17.9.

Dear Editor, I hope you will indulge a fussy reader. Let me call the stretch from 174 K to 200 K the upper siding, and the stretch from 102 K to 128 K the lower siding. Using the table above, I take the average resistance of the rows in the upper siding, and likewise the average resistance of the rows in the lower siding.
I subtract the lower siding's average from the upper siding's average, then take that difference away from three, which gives 59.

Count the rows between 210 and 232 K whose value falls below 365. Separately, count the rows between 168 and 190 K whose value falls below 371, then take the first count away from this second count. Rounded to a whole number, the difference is 3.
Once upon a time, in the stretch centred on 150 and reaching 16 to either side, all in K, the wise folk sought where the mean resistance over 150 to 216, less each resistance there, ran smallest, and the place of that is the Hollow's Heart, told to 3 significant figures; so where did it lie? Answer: 135 K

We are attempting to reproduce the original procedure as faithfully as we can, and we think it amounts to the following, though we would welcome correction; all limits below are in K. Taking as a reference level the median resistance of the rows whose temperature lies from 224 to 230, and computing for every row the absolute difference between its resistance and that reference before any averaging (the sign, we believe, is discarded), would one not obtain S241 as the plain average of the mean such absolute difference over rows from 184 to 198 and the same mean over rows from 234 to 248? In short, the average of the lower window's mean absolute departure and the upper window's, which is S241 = 17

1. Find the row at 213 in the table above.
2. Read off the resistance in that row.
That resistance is 371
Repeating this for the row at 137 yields 323.7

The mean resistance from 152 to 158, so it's 298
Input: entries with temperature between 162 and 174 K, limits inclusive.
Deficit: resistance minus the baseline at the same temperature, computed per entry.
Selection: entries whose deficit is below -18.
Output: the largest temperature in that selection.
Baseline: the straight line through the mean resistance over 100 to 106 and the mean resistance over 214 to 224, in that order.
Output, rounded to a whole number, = 173 K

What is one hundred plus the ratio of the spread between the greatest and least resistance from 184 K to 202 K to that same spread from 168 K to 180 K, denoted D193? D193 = 102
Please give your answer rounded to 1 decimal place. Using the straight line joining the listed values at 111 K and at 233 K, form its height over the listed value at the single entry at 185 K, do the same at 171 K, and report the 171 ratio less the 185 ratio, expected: 0.1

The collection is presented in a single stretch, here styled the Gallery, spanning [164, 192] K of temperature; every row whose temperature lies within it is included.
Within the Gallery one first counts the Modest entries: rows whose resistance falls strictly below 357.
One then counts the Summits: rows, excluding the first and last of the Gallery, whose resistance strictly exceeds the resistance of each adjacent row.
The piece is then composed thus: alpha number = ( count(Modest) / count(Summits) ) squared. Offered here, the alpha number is 2.6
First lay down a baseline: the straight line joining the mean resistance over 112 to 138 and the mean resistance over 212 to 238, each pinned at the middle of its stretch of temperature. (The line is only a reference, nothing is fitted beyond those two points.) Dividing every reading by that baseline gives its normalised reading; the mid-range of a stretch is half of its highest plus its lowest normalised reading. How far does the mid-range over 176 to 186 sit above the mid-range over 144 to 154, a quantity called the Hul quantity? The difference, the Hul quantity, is 0.23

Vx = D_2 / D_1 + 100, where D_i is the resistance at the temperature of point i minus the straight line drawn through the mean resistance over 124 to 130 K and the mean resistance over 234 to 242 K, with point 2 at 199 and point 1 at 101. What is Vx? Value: 98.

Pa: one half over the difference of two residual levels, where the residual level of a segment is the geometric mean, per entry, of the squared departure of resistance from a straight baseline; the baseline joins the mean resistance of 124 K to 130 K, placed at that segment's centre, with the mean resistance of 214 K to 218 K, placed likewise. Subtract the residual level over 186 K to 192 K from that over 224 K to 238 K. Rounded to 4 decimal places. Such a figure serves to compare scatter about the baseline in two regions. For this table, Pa 0.0020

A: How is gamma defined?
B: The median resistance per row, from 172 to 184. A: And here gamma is 357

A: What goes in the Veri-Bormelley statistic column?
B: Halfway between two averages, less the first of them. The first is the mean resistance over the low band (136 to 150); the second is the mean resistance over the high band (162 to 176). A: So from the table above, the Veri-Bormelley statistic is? 22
